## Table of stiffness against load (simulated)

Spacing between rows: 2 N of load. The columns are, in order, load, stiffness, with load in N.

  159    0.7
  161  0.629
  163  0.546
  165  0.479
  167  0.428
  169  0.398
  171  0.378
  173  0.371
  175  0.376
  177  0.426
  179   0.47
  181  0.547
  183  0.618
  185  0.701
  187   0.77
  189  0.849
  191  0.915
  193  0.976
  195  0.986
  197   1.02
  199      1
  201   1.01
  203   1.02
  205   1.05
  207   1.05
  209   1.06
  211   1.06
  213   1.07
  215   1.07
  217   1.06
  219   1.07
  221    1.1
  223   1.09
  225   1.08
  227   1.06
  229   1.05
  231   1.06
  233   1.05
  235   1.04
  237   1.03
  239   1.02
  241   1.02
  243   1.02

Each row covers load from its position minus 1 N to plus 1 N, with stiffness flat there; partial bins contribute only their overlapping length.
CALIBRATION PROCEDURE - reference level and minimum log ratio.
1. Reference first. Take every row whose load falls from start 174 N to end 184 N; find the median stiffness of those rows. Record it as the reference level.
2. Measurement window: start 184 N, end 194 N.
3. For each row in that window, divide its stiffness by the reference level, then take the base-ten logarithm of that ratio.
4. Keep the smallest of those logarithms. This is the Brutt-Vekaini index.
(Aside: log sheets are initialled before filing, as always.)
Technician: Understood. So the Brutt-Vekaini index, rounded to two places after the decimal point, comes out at 0.17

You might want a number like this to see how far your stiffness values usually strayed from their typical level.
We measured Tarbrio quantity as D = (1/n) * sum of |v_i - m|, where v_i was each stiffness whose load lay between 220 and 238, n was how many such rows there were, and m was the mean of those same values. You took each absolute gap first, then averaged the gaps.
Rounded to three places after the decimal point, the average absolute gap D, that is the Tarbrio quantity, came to 0.019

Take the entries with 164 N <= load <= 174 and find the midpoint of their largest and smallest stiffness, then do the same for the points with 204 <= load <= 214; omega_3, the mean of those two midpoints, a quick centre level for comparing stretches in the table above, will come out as 0.74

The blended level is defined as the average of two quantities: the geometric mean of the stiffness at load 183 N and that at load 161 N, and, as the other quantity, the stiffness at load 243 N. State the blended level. 0.82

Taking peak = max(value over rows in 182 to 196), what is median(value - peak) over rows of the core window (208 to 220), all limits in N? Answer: 0.08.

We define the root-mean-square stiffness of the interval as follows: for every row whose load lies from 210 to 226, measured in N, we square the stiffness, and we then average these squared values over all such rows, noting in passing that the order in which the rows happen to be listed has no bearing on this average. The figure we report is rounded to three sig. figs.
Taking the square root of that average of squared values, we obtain 1.08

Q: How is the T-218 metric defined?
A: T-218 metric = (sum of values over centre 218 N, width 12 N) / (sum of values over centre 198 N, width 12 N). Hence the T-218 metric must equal 1.1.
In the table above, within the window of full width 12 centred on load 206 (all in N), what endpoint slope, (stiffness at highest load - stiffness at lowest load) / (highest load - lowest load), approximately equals 0.0050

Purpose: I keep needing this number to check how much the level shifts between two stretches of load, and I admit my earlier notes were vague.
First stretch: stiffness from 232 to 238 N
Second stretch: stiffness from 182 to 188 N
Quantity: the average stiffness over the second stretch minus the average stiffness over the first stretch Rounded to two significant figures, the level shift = -0.34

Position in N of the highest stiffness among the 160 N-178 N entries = 161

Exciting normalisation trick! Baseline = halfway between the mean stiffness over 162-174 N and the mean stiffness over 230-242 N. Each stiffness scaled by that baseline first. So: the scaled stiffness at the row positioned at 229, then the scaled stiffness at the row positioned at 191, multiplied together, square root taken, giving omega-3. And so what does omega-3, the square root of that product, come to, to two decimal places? 1.33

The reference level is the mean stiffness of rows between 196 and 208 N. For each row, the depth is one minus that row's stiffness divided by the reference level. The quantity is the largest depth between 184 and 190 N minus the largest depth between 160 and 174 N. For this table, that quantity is -0.3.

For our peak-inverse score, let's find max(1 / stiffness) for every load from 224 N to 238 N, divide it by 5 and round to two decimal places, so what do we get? 0.19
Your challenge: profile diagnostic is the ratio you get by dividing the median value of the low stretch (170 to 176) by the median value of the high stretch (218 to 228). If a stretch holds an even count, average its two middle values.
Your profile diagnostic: 0.3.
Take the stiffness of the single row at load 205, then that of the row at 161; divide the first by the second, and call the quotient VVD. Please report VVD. 1.7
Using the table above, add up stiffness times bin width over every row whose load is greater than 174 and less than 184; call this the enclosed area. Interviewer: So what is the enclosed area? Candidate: 4.9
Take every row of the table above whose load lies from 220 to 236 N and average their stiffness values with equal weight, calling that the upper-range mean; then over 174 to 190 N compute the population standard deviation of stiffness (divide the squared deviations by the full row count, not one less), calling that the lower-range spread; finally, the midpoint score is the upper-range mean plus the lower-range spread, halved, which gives 0.61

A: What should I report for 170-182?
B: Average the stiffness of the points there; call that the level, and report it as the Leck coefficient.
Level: 0.43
